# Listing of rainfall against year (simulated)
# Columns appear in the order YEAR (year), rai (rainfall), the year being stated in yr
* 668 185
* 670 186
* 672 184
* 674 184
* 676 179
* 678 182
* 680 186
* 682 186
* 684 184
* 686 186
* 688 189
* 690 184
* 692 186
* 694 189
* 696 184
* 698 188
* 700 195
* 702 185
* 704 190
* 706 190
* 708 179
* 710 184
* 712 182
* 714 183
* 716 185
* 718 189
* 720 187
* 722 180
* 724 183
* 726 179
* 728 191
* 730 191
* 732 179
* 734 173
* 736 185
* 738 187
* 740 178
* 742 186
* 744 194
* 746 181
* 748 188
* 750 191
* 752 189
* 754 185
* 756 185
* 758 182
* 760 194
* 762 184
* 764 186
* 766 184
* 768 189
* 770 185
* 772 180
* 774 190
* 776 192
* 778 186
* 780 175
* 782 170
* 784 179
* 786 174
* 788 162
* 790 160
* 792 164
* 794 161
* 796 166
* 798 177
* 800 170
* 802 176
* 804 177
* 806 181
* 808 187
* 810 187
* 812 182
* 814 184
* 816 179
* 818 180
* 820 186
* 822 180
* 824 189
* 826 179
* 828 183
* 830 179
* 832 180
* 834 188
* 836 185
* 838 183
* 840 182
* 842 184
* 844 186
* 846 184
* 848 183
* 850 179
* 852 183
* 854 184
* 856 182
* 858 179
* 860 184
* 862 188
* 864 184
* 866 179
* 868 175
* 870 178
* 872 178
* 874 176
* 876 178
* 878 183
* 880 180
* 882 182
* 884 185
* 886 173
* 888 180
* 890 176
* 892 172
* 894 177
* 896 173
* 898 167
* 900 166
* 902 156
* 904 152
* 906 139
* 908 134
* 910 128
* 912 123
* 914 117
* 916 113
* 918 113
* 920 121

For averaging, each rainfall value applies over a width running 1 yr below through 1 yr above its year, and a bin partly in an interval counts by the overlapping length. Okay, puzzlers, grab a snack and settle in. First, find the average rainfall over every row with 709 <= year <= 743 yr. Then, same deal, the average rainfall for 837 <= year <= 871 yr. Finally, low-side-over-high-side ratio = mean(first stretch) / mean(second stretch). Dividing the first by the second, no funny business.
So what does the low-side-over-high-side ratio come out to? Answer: 1.01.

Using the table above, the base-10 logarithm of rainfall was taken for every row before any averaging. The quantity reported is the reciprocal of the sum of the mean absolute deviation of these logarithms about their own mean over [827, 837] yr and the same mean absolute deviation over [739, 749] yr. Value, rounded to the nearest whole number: 56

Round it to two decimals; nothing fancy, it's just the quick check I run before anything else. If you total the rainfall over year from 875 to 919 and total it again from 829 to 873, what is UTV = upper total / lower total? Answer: 0.87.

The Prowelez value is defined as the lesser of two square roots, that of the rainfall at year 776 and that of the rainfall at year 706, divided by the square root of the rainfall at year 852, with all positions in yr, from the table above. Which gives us 1.02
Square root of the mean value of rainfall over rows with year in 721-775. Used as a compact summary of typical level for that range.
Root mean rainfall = 13.6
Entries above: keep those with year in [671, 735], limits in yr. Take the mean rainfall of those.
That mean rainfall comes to 185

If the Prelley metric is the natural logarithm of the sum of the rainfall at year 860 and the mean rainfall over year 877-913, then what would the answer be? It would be 5.85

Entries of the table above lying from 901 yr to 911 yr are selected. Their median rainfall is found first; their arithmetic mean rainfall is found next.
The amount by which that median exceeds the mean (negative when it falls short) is -2.8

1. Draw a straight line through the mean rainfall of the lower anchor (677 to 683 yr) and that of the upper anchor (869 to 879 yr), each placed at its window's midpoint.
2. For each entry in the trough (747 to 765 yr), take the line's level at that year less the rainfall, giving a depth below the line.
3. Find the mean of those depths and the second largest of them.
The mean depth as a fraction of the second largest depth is 2.5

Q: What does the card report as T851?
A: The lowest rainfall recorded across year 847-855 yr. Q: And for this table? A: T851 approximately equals 179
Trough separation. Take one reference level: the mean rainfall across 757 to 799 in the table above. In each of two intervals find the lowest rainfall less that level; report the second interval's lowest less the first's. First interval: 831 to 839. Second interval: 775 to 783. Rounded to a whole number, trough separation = -10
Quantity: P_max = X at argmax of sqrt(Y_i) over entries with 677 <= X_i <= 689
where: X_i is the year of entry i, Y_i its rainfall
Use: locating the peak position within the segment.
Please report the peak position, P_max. 688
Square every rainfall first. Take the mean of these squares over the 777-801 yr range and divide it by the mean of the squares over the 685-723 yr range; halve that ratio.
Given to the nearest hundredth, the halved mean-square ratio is 0.42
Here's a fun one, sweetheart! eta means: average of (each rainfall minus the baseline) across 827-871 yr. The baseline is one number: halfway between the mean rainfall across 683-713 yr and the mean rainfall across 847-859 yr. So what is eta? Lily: -2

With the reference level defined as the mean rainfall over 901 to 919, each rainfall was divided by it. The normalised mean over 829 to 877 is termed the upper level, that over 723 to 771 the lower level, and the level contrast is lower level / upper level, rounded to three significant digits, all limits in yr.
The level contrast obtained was 1.02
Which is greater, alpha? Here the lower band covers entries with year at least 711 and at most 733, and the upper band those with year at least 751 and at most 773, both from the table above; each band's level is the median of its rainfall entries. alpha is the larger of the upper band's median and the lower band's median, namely 185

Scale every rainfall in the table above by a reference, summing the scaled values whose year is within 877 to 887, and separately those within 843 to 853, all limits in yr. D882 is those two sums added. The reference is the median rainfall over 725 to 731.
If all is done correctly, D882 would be 9.5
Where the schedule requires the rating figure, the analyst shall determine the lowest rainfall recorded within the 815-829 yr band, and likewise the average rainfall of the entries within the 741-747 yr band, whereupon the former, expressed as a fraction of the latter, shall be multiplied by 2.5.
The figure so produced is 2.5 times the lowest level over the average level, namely 2.39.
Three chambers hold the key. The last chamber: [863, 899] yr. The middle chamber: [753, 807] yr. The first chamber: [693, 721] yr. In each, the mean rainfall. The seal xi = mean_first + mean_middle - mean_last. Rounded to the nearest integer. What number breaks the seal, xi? 187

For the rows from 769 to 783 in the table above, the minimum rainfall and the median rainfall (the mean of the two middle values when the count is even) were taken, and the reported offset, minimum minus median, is -15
